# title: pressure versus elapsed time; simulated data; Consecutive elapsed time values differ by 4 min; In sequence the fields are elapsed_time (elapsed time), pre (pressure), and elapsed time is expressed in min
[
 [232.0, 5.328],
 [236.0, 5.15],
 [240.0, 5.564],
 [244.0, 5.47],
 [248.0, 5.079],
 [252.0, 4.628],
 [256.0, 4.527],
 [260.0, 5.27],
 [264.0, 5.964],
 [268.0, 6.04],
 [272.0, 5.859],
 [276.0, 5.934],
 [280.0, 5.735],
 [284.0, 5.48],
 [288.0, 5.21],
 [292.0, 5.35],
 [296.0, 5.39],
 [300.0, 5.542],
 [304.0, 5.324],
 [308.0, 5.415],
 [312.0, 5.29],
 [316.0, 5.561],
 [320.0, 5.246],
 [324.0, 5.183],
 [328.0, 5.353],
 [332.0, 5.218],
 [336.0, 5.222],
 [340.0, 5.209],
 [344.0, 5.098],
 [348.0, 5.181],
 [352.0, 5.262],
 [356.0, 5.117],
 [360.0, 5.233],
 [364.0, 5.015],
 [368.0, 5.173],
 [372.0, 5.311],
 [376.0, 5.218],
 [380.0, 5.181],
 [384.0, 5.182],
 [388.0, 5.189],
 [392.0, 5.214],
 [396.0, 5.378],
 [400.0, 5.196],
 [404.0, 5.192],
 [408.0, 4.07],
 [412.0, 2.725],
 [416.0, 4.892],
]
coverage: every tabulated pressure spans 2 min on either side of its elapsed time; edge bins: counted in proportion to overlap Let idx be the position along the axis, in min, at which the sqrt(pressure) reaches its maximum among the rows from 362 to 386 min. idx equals 372.0 min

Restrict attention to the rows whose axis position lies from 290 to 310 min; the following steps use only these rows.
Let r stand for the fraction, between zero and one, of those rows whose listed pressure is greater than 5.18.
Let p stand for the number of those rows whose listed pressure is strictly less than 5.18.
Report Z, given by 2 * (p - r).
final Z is -2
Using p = 0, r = 1.0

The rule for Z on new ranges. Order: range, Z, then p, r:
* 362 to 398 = 2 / 2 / 0.8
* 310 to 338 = -2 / 0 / 1.0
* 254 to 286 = 0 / 1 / 0.9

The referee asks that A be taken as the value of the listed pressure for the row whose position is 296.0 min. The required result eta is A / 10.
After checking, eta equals 0.539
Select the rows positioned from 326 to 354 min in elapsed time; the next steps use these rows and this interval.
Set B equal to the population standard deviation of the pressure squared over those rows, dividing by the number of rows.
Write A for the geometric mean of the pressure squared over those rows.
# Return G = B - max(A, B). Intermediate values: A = 27.2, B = 0.7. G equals -26.5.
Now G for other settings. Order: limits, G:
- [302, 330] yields -27.3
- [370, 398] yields -26.7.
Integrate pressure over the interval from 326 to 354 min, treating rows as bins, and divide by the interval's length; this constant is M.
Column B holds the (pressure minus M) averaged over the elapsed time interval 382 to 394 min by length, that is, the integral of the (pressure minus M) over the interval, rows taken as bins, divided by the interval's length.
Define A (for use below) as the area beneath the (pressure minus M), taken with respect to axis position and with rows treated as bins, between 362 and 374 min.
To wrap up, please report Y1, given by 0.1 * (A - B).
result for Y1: -0.06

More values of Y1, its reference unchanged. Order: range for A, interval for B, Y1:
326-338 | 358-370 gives 0.06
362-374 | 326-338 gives -0.07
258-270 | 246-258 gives 0.69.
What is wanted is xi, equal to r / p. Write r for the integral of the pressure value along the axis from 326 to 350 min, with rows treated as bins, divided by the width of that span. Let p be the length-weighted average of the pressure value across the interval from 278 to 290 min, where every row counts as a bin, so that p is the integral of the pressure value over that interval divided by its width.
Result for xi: 0.95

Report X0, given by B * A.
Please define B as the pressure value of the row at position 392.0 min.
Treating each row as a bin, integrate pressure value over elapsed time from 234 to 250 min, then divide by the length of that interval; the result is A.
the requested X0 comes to 27.7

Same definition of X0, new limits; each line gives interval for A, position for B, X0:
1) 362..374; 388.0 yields 26.8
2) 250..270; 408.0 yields 21.5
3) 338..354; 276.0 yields 30.8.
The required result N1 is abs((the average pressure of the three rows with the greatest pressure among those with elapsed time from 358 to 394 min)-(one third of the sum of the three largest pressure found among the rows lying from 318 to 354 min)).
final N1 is 0.03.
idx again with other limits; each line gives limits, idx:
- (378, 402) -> 396.0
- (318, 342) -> 328.0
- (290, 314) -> 300.0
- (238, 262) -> 240.0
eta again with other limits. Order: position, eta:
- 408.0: 0.407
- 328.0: 0.535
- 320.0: 0.525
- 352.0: 0.526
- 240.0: 0.556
